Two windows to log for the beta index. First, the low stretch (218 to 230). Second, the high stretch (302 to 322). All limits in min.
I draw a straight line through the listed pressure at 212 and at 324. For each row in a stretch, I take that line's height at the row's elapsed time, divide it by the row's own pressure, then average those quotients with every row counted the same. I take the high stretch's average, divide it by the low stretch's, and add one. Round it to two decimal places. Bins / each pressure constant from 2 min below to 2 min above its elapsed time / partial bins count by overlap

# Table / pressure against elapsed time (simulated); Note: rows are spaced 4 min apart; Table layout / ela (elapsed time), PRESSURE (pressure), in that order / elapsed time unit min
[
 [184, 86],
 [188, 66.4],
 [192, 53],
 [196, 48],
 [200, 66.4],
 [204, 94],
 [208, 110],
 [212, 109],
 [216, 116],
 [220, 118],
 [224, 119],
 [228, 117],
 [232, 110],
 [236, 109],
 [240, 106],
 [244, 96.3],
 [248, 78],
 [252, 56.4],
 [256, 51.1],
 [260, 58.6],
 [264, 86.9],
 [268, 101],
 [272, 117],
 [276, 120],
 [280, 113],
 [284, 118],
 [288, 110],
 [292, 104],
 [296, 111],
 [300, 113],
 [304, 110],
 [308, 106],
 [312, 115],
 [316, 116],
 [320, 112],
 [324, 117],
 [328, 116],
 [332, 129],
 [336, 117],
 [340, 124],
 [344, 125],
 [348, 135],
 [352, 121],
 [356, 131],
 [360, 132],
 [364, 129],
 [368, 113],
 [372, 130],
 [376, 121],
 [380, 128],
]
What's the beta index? 2.12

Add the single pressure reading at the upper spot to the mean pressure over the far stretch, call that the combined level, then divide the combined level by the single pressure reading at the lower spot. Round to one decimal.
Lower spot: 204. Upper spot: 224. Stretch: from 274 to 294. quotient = 2.5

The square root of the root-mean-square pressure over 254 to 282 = 9.8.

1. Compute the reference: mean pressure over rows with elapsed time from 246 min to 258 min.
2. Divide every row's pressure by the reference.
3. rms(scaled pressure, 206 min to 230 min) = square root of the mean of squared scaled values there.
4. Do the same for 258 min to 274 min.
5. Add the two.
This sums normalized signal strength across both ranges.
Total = 3.37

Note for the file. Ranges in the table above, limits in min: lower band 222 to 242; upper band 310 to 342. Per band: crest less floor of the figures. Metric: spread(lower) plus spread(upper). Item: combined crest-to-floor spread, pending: 30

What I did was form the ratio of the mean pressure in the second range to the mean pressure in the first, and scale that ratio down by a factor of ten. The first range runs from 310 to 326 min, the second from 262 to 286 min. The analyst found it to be 0.095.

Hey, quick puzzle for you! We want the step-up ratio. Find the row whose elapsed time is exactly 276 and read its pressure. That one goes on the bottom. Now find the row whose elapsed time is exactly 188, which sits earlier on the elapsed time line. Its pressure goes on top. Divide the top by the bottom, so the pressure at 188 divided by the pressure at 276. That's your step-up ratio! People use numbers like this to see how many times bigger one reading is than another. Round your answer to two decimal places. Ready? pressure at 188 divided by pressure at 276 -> 0.55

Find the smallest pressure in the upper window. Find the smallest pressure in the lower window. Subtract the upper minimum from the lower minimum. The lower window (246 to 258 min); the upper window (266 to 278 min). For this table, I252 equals -50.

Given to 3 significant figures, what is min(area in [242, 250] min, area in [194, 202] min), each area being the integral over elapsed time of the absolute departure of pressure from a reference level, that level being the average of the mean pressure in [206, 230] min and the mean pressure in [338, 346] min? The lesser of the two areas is 260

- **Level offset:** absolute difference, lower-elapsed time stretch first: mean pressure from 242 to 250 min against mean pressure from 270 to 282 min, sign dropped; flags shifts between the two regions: 30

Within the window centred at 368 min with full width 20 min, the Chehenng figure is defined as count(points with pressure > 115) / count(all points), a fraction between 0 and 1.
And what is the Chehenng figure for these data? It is 0.8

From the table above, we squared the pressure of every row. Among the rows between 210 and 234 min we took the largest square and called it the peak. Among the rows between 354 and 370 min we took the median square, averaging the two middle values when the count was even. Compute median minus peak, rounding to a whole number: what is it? 2740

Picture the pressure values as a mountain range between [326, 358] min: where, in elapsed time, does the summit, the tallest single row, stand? 348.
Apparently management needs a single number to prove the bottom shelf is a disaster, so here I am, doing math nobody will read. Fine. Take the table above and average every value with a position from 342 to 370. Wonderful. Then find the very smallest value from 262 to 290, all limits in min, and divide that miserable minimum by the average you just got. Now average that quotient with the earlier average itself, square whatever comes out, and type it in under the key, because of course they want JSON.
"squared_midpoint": 4049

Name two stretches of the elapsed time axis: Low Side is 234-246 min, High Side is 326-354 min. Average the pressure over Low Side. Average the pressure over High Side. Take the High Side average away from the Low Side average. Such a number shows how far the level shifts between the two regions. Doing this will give -20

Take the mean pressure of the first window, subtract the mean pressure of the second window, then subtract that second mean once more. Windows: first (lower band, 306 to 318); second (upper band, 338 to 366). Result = -144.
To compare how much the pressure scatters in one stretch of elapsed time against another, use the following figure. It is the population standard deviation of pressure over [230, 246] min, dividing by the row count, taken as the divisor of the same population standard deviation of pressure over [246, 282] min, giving 4.8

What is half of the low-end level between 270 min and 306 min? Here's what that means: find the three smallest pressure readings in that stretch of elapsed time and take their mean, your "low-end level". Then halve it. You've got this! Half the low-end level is 54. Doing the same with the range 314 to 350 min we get 57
